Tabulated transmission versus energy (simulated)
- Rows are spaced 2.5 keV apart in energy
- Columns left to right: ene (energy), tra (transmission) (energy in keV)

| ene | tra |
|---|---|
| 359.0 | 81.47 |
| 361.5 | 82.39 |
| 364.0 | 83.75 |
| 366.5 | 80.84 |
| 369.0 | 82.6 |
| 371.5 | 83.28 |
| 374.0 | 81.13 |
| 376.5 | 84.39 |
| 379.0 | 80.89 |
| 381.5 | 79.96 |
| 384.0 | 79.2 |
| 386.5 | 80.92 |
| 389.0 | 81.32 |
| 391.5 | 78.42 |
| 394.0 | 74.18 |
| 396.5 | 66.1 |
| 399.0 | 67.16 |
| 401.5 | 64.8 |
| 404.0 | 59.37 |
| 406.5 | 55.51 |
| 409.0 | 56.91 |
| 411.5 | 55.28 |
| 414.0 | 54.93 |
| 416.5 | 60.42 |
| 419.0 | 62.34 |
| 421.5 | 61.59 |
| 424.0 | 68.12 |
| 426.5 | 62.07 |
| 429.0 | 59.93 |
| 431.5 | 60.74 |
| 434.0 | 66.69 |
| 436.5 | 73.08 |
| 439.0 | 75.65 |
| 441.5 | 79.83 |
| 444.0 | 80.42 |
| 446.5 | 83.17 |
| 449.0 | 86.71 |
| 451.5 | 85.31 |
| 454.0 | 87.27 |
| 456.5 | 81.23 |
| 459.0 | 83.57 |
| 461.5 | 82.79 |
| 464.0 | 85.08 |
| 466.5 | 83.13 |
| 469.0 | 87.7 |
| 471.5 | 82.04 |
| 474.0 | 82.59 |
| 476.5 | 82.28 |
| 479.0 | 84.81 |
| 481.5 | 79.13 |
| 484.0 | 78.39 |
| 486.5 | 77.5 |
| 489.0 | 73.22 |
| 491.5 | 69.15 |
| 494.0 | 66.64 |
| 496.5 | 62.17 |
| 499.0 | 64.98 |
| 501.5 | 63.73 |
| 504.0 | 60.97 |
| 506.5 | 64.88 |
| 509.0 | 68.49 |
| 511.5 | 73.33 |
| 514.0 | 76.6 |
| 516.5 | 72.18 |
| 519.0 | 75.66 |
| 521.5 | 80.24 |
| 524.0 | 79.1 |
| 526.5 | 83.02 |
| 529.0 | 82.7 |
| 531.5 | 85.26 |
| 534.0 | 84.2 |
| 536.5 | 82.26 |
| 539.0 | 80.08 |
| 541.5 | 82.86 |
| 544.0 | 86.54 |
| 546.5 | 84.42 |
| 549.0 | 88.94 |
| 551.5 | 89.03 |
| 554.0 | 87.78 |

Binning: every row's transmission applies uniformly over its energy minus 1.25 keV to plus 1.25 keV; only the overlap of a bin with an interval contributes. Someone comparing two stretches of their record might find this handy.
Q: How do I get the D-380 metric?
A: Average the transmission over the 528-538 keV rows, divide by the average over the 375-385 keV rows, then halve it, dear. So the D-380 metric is 0.515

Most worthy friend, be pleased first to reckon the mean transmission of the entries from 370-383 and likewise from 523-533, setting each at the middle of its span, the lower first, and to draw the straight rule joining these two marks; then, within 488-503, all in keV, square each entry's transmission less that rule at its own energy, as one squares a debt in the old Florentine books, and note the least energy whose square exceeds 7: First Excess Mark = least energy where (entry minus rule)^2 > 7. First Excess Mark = 489.0 keV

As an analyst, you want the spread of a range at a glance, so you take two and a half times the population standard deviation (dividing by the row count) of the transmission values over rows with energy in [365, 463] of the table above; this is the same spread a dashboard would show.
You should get 26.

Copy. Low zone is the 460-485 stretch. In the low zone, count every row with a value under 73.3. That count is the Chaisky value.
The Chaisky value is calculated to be 0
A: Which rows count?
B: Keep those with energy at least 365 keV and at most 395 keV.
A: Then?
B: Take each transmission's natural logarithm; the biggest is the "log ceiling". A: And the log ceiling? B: 4.435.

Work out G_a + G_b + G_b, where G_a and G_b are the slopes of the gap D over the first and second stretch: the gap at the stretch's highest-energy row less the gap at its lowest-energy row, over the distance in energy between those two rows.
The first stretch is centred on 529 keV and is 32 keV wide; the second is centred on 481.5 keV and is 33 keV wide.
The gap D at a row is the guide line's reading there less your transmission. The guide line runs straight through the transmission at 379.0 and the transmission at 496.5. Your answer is 0.59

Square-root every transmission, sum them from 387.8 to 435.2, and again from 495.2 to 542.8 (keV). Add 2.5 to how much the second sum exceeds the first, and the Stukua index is 15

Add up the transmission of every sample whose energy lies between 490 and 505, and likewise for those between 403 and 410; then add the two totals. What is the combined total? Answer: 559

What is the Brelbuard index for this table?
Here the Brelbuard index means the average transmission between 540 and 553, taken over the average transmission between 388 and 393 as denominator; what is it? 1.08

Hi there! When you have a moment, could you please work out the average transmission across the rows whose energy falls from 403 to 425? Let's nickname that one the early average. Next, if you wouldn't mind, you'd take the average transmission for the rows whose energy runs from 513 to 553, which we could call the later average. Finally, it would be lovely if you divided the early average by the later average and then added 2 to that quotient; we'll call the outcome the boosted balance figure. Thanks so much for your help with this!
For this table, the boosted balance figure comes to 2.72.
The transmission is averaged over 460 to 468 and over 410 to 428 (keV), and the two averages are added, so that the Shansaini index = 144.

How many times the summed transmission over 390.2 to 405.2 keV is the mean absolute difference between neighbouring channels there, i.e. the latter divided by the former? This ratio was 0.010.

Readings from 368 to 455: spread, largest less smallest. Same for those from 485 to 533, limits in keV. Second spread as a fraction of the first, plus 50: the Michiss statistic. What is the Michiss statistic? 50.8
